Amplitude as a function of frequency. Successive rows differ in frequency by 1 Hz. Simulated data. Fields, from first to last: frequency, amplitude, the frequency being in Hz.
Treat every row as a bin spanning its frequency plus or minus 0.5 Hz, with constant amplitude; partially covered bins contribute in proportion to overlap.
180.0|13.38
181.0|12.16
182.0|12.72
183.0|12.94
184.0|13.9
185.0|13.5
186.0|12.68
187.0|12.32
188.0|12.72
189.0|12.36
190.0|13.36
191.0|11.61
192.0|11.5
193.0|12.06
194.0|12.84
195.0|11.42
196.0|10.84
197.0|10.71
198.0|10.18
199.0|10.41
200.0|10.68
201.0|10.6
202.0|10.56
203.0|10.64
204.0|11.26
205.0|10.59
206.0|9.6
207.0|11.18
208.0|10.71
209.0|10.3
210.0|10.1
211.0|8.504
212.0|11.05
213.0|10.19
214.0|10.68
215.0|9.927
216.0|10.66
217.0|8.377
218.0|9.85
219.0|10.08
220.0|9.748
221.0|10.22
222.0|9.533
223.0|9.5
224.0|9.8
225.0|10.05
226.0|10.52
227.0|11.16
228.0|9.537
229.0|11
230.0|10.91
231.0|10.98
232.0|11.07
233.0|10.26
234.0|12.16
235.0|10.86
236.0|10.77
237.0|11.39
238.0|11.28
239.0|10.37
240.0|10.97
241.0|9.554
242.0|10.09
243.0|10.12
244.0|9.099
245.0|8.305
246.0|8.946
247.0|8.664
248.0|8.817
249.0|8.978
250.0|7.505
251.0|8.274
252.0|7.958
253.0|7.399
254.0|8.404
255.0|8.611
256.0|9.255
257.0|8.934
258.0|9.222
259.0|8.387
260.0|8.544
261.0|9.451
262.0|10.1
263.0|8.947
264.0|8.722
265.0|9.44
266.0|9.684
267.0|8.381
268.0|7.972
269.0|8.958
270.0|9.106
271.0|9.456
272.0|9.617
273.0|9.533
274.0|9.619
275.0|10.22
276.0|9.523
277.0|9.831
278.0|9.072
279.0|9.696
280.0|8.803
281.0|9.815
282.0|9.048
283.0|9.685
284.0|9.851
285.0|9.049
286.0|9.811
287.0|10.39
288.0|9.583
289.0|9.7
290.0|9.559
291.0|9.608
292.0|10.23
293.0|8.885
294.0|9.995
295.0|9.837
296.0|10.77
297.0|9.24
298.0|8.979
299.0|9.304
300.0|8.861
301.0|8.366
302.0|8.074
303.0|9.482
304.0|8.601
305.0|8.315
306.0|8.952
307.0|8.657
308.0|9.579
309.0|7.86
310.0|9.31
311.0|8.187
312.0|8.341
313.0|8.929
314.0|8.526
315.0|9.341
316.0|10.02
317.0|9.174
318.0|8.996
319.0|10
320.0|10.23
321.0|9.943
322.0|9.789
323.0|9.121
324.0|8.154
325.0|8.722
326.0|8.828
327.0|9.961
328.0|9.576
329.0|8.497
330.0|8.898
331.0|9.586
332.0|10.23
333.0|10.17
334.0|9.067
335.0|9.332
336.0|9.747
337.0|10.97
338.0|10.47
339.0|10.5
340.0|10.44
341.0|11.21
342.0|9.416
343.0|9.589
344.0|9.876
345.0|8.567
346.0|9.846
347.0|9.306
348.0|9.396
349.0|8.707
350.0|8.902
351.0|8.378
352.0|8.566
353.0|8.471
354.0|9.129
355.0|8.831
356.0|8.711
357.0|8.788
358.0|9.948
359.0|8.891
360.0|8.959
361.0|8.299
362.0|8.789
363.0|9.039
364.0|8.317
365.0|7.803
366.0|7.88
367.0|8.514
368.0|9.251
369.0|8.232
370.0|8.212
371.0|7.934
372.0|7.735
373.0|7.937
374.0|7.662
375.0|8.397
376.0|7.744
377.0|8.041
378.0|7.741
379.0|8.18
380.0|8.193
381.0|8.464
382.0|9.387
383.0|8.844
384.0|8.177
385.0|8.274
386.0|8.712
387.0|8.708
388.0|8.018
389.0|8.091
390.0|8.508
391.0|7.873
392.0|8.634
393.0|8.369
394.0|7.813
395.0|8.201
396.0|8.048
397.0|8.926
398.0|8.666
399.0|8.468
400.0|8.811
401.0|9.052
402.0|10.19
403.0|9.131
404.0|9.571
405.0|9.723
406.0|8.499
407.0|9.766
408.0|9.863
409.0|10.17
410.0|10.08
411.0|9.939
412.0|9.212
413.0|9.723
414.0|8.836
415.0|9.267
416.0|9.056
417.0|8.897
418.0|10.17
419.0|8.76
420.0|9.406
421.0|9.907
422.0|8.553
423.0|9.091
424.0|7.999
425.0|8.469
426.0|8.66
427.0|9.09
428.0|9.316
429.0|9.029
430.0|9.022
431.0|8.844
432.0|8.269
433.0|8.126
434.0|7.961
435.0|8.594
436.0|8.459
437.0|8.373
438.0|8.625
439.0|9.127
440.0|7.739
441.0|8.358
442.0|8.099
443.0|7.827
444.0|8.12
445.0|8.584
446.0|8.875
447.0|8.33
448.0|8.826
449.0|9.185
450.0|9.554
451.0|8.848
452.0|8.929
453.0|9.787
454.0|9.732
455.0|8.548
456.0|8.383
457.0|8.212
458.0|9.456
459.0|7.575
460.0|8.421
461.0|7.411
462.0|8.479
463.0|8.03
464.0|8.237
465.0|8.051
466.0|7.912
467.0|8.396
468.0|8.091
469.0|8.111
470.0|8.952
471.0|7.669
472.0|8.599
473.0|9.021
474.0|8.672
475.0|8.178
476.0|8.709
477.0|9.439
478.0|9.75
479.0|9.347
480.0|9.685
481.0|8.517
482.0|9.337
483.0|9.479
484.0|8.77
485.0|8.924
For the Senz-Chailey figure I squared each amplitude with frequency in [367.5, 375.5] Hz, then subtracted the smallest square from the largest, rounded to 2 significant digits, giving 27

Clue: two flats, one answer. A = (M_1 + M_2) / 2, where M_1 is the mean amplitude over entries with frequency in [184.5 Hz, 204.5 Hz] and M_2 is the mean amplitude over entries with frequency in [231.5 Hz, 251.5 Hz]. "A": 10.7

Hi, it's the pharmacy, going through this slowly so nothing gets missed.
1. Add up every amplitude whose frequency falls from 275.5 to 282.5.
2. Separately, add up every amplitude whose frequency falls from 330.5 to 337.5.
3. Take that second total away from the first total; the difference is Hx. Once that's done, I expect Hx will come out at -3.3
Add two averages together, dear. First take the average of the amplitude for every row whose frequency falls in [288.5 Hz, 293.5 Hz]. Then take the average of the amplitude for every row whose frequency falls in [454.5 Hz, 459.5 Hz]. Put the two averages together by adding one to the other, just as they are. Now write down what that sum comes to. 18.0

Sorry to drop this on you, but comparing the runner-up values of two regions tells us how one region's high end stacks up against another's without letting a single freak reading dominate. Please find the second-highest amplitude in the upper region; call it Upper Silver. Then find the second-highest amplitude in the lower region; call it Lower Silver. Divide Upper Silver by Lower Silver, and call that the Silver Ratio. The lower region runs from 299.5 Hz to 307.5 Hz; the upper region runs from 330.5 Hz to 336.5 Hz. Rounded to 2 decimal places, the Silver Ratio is 1.14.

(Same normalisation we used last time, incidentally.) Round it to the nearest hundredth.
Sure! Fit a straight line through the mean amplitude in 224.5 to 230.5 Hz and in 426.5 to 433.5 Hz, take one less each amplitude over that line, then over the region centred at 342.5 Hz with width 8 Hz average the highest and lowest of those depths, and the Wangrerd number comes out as -0.04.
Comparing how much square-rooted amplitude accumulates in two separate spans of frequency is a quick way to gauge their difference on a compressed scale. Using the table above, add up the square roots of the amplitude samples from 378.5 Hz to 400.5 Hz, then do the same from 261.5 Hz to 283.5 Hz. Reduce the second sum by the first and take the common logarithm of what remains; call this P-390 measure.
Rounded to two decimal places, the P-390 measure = 0.52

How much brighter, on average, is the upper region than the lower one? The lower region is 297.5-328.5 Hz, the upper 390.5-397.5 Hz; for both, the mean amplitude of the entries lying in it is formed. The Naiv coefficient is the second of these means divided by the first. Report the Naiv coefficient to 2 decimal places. 0.91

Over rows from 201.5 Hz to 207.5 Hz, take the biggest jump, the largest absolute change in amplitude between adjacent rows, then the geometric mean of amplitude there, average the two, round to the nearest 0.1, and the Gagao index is 6.1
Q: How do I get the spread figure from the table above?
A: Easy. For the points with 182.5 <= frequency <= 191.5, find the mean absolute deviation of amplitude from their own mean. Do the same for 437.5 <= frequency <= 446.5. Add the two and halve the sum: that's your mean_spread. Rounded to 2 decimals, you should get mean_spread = 0.46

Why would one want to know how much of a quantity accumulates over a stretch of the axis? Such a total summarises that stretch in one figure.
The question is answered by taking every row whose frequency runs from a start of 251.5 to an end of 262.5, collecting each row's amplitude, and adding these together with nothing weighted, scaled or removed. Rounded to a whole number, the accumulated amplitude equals 96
